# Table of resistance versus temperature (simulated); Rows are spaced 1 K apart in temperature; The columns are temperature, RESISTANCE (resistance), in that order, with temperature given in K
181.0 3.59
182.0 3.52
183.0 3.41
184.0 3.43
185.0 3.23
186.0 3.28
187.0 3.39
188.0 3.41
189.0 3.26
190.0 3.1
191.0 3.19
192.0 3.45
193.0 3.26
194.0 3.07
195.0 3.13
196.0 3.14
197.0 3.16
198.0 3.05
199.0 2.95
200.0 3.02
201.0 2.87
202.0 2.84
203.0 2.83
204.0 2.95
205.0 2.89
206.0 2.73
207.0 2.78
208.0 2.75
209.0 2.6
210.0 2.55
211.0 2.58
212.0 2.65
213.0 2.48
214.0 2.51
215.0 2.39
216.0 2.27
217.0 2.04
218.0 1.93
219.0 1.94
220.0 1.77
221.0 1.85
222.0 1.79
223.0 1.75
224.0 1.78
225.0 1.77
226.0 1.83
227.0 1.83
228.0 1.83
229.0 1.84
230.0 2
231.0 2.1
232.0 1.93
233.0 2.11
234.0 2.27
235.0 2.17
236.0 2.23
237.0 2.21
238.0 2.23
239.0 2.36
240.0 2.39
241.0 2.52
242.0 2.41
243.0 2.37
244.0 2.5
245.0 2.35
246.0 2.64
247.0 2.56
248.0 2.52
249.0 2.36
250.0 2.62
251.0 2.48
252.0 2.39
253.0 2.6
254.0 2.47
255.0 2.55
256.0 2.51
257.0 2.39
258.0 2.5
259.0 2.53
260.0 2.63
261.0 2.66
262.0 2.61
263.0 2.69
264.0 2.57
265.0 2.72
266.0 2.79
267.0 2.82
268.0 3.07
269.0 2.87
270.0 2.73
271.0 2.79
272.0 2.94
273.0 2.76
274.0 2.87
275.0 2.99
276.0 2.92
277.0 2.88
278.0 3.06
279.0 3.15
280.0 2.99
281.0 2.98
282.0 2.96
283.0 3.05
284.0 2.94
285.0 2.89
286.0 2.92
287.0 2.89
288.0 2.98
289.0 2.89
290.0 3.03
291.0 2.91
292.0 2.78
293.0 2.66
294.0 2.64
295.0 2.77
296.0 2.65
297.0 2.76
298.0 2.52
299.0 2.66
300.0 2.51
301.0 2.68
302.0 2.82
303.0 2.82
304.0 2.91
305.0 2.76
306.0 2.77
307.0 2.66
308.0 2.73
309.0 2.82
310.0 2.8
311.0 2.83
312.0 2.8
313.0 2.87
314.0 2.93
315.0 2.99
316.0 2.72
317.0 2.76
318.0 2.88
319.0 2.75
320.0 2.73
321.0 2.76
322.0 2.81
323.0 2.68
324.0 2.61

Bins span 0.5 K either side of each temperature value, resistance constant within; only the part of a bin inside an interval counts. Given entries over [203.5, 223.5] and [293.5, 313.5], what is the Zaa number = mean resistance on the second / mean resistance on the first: 1.16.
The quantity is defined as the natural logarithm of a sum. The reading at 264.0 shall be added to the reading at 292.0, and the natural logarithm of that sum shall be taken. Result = 1.68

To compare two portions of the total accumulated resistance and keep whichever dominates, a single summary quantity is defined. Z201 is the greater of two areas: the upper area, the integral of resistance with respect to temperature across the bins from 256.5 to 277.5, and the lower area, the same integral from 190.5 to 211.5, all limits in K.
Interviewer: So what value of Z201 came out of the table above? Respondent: 61.8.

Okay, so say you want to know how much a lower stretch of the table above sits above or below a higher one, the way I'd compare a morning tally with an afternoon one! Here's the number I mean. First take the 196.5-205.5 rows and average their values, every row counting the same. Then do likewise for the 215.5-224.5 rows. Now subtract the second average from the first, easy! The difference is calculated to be 1.0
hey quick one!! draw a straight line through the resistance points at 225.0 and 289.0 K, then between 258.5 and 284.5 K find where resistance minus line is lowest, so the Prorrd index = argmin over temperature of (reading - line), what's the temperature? 264.0 K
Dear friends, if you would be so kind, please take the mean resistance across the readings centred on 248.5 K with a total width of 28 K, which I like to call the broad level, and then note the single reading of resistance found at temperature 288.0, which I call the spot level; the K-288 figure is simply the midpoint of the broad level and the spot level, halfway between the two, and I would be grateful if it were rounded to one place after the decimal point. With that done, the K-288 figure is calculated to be 2.7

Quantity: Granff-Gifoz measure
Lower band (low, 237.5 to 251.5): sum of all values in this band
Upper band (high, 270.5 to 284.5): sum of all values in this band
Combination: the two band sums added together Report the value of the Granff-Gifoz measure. 76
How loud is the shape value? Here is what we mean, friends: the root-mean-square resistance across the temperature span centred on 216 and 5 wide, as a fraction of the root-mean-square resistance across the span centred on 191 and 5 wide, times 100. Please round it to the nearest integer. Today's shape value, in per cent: 69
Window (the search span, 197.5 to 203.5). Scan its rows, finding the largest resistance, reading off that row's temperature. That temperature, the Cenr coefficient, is 198.0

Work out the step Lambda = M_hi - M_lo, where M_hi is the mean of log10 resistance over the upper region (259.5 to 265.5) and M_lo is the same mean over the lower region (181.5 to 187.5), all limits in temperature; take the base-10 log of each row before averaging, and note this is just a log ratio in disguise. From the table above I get -0.11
